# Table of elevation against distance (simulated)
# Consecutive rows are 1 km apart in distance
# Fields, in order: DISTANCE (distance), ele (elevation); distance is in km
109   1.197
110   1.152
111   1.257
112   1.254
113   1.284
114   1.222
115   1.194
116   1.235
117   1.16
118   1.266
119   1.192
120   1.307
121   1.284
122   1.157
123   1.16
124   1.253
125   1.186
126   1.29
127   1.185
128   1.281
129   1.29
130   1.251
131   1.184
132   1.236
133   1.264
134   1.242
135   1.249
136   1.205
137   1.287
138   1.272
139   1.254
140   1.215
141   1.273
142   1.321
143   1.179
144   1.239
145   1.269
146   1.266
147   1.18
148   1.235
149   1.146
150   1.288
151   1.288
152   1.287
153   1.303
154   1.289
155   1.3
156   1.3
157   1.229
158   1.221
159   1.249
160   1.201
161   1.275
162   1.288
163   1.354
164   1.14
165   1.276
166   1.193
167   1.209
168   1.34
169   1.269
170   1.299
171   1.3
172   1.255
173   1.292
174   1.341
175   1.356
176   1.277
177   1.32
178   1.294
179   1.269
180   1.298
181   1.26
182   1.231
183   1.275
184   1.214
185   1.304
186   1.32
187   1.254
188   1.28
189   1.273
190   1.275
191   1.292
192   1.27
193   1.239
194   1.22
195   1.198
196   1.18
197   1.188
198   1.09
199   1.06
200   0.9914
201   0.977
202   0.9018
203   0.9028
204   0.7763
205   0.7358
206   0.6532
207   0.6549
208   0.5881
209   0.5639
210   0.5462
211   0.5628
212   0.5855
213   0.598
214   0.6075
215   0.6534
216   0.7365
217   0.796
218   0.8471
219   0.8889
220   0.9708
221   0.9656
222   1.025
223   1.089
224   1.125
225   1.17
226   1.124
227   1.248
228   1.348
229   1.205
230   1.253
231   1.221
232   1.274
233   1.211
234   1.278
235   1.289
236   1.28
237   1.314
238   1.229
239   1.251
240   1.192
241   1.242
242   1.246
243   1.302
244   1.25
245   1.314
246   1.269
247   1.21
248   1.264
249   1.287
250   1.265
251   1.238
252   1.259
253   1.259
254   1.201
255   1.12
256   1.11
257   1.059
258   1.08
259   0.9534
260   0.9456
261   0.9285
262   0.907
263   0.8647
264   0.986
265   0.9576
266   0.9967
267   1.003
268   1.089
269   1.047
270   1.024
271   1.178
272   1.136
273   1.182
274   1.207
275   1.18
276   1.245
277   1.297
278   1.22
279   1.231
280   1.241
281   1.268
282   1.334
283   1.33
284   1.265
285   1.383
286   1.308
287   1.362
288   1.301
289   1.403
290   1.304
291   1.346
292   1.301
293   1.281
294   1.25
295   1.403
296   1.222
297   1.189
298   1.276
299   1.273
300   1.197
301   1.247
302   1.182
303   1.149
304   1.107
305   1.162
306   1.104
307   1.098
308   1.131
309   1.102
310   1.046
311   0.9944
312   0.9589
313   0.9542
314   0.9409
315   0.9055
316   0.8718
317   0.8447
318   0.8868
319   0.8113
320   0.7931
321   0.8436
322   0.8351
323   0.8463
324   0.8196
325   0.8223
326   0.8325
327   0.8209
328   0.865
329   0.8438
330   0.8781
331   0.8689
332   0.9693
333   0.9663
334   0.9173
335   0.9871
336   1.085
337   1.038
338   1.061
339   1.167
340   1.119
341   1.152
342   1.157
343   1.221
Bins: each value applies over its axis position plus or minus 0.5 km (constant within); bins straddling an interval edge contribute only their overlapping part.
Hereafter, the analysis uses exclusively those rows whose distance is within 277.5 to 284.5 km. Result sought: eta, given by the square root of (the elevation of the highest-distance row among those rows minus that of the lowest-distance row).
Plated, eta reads 0.21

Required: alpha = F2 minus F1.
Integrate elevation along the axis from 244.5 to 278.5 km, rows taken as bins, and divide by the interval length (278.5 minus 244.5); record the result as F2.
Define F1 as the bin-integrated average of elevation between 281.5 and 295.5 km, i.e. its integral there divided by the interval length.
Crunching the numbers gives -0.20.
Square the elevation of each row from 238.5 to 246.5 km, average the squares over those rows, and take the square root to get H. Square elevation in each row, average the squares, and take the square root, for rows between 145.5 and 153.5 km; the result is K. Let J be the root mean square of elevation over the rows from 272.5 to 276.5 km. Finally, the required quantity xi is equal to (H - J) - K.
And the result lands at -1.20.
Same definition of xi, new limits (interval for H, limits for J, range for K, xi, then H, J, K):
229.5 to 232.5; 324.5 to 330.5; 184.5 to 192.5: -0.88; 1.25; 0.84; 1.28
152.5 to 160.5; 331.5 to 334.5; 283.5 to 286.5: -1.01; 1.26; 0.95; 1.32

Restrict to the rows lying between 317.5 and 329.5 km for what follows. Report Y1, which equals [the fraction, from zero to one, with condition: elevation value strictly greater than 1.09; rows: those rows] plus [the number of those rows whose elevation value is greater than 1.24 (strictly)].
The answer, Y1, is 0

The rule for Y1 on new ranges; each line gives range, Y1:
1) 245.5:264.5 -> 7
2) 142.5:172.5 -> 20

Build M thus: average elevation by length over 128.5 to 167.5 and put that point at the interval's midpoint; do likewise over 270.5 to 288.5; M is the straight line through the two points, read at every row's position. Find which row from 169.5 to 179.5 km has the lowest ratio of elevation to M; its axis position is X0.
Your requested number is 172 km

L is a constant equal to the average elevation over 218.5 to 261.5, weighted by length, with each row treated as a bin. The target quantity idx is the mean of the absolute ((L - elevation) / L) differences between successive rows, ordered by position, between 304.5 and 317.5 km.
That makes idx 0.027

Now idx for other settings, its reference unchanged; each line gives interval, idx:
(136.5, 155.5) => 0.039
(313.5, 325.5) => 0.026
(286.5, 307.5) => 0.053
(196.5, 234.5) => 0.045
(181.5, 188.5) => 0.043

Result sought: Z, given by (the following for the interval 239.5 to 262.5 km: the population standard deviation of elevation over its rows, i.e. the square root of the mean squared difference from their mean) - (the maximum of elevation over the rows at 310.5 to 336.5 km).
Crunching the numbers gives -0.96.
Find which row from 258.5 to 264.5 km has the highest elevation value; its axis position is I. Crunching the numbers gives 264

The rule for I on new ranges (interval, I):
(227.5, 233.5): 228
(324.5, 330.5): 330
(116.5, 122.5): 120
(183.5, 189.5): 186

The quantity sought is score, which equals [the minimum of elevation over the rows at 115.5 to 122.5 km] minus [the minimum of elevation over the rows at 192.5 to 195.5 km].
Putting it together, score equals 0.0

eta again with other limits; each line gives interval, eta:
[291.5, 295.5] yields 0.32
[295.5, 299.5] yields 0.23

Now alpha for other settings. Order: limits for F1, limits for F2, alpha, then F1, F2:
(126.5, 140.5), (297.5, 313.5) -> -0.12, 1.24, 1.12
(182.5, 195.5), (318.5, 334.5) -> -0.40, 1.26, 0.86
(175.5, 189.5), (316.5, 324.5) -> -0.44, 1.28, 0.84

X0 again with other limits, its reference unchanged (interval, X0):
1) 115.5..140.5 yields 122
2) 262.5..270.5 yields 263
